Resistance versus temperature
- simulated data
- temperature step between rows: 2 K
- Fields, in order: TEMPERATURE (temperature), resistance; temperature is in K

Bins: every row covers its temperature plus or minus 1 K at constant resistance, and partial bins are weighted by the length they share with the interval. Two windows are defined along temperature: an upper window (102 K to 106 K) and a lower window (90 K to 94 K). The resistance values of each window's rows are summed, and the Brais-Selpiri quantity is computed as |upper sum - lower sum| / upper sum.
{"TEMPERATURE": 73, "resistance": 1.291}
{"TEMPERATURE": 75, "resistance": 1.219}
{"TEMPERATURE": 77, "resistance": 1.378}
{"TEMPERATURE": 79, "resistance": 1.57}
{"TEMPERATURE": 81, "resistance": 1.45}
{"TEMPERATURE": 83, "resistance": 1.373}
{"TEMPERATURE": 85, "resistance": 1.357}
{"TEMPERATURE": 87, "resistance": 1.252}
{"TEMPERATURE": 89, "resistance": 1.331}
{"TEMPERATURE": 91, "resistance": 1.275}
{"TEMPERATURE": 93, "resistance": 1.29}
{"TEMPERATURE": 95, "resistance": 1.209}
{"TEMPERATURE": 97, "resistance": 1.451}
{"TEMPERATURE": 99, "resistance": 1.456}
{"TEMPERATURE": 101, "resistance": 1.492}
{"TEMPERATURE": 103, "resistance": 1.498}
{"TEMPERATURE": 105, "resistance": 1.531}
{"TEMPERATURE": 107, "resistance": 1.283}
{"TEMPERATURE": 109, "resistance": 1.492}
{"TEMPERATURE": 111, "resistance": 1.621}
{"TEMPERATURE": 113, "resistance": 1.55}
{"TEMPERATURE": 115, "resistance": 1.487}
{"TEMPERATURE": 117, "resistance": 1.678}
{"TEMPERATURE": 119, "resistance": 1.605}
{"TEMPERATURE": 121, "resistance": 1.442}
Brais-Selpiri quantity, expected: 0.15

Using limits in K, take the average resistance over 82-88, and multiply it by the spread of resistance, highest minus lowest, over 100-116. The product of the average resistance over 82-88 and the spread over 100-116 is 0.4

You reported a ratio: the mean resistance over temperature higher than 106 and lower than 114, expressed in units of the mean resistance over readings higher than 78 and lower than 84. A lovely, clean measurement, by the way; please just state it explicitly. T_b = 1.02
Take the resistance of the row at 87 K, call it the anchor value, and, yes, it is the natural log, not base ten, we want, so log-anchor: 0.22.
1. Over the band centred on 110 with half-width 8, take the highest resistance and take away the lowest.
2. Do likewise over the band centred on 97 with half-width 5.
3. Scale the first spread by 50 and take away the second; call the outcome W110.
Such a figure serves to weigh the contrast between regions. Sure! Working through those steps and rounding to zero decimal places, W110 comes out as 19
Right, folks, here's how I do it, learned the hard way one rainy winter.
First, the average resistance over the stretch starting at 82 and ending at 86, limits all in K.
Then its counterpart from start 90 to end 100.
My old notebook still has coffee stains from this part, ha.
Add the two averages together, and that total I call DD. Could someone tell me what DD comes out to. 2.70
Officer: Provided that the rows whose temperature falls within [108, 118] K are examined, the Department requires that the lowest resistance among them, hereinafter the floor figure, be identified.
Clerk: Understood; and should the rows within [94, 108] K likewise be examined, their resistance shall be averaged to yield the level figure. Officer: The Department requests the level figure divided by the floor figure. 0.95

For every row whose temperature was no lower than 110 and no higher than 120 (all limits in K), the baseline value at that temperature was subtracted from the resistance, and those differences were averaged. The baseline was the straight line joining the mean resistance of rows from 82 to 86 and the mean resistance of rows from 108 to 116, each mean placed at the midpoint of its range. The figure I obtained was 0.032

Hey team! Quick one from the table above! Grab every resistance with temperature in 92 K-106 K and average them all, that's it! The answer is 1.42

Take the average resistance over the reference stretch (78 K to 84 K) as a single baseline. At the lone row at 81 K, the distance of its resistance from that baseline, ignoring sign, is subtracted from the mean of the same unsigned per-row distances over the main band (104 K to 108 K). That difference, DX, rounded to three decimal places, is 0.110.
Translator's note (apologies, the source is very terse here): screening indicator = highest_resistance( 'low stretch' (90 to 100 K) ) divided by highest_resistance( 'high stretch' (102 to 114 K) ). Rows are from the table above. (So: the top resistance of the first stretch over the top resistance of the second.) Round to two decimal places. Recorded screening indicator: 0.90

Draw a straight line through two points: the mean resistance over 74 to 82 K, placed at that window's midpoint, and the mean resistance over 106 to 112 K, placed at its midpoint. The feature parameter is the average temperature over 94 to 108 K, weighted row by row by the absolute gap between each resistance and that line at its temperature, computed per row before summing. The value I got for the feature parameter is 101.0 K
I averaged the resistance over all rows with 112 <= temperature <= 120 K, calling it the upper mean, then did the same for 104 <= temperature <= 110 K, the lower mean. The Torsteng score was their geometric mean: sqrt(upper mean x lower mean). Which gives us 1.51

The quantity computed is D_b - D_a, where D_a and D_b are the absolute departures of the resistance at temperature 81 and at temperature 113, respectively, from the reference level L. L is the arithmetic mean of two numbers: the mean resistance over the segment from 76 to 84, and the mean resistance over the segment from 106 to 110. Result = 0.10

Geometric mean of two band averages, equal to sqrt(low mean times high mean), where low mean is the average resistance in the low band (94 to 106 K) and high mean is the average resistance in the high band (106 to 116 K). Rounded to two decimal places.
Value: 1.46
